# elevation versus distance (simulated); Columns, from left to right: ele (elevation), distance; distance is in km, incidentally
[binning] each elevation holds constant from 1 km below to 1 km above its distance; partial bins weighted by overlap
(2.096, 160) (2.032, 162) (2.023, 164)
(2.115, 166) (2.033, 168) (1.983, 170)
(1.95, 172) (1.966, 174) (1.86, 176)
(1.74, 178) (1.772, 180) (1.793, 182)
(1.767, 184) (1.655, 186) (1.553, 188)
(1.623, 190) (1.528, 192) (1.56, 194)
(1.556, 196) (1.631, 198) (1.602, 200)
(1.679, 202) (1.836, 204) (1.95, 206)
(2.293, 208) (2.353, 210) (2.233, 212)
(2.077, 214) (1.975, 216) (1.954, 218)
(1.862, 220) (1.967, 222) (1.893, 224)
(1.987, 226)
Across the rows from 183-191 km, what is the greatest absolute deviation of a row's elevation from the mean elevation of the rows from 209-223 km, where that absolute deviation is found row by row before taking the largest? 0.51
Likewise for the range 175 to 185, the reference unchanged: 0.32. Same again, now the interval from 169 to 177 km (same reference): 0.20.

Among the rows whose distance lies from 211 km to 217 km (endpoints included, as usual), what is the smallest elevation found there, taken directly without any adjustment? 1.975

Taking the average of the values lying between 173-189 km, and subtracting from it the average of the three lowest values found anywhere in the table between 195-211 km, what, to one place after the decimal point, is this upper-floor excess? 0.2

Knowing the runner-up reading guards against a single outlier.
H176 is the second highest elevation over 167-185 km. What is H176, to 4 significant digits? 1.983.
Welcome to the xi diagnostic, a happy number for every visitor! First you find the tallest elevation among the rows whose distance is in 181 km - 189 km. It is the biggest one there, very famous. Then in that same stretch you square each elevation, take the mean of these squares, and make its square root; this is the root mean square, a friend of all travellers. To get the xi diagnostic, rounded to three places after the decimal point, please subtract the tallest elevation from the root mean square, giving -0.098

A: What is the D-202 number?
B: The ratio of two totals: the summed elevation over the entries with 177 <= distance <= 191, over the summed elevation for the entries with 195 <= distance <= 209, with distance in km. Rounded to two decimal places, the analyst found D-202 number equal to 0.95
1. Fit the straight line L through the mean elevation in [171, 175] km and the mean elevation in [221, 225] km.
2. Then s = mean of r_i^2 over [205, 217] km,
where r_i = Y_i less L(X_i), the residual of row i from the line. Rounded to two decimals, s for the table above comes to 0.07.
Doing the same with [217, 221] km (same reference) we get 0.00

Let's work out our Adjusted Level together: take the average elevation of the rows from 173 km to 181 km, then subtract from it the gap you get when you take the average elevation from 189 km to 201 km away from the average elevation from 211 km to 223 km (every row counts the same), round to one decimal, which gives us 1.4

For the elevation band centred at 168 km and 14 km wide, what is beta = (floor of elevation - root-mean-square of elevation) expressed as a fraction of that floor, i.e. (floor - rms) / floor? -0.033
